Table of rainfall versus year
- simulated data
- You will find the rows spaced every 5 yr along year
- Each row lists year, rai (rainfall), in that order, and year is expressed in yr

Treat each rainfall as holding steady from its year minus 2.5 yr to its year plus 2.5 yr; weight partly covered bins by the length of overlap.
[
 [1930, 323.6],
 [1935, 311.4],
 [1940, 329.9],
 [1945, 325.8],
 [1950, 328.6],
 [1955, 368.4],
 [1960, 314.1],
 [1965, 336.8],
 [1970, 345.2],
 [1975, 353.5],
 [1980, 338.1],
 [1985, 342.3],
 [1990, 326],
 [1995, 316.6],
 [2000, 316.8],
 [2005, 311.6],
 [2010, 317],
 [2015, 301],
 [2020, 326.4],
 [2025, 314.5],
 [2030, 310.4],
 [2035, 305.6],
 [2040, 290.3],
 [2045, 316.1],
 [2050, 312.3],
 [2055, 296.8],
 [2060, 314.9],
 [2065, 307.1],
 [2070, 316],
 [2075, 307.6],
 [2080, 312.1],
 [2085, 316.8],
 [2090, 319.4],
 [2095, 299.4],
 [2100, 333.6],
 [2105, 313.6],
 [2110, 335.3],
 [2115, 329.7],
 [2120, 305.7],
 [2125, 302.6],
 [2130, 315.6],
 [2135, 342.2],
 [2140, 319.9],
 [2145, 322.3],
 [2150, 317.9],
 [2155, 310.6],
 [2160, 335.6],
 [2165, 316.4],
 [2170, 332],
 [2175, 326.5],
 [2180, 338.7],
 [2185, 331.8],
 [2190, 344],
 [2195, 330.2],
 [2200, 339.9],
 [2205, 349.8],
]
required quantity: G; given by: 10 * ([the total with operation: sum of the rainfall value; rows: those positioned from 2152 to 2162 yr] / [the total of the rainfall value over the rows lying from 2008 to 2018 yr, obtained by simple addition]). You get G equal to 10.5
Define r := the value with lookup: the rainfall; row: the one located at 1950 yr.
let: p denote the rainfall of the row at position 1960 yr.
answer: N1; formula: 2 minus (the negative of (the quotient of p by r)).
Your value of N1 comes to 2.96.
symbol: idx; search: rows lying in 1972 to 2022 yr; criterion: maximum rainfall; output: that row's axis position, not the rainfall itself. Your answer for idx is 1975 yr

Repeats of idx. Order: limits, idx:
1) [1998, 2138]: 2135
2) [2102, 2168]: 2135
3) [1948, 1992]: 1955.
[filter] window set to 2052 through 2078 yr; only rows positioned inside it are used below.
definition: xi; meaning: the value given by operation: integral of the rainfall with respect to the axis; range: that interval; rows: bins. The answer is 8024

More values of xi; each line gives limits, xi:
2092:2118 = 8371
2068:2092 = 7542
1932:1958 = 8639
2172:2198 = 8692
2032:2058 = 7918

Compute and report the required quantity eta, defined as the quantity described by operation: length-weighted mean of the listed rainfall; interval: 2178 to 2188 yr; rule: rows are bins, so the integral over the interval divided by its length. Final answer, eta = 336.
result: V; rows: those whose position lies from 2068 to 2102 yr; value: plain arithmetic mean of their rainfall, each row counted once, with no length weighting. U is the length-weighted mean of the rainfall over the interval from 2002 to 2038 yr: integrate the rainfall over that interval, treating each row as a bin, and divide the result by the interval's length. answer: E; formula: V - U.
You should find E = 3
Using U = 312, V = 315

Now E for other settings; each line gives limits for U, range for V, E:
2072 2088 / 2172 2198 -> 22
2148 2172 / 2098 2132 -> -3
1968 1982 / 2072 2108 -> -31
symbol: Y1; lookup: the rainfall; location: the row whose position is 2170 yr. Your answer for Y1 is 332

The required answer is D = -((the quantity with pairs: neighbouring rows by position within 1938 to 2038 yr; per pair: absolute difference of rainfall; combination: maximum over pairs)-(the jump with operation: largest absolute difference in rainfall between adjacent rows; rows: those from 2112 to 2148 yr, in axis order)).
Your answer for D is -28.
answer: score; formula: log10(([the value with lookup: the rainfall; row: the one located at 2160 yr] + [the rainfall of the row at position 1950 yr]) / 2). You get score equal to 2.52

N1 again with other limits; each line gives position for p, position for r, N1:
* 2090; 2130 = 3.01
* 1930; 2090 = 3.01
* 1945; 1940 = 2.99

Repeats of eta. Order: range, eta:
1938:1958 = 338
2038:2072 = 308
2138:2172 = 322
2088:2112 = 320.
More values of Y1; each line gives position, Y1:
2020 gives 326.4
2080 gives 312.1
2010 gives 317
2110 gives 335.3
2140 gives 319.9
